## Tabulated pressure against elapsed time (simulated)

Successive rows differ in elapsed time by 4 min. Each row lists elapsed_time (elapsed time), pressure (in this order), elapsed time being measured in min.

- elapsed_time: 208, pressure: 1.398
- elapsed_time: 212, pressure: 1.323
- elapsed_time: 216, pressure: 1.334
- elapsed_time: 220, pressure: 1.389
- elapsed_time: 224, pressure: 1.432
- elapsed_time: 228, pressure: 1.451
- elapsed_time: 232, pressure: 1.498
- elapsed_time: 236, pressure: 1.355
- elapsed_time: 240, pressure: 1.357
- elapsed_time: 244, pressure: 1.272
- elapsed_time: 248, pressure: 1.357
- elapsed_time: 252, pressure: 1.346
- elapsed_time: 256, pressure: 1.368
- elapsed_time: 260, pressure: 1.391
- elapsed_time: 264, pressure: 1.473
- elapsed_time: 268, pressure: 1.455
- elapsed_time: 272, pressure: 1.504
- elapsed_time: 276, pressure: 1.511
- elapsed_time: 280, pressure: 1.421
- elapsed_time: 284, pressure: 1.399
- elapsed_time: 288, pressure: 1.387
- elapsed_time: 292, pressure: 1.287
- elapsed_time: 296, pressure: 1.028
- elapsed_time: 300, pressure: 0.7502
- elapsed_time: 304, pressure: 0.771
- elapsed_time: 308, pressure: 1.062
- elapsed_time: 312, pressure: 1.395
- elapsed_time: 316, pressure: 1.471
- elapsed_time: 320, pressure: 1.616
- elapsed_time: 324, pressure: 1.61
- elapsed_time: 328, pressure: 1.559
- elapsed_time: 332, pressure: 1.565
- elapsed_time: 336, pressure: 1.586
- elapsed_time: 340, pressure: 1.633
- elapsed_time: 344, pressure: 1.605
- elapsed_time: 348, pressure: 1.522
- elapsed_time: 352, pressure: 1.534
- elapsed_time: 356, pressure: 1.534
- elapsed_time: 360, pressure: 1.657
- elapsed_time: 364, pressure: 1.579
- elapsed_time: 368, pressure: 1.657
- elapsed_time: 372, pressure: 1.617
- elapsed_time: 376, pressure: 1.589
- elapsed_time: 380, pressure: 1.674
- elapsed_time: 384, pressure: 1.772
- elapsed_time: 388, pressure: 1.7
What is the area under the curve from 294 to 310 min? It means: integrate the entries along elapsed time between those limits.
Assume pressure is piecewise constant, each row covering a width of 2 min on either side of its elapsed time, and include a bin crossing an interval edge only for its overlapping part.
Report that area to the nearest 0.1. 14.4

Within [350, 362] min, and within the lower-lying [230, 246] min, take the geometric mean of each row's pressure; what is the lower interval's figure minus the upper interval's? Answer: -0.21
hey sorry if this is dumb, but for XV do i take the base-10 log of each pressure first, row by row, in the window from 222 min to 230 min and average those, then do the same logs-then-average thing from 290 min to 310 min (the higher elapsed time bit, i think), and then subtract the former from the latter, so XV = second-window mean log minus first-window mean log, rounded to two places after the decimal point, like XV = -0.18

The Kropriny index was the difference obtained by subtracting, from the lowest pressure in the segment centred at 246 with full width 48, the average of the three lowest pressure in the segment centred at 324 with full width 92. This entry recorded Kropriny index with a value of 0.42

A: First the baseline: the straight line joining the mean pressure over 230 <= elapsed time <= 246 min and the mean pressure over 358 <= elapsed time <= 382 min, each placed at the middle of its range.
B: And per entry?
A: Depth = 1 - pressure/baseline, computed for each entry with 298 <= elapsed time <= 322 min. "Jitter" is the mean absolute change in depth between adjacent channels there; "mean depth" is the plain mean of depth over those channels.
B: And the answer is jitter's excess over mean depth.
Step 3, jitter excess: -0.11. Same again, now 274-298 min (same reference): -0.01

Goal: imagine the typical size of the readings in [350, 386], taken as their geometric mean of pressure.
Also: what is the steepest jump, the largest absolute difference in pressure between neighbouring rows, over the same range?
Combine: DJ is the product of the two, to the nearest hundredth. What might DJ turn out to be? 0.20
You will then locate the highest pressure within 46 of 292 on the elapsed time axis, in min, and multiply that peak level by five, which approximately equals 8.08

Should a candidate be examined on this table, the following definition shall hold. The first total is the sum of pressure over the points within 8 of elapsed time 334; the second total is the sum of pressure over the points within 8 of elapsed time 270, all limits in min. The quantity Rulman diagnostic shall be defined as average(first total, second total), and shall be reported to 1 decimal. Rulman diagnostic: 6.1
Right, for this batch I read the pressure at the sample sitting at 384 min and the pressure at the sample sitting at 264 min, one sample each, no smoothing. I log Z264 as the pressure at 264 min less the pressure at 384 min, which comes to -0.30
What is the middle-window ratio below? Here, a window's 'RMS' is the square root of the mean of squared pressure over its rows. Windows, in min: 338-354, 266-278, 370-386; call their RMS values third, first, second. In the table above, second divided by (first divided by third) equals 1.76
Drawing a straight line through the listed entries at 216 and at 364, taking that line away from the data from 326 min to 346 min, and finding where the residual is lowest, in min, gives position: 332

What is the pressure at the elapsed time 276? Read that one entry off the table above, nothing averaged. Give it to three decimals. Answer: 1.511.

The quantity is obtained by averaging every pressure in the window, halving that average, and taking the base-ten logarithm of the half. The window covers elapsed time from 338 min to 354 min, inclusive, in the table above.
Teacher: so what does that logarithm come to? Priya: -0.10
